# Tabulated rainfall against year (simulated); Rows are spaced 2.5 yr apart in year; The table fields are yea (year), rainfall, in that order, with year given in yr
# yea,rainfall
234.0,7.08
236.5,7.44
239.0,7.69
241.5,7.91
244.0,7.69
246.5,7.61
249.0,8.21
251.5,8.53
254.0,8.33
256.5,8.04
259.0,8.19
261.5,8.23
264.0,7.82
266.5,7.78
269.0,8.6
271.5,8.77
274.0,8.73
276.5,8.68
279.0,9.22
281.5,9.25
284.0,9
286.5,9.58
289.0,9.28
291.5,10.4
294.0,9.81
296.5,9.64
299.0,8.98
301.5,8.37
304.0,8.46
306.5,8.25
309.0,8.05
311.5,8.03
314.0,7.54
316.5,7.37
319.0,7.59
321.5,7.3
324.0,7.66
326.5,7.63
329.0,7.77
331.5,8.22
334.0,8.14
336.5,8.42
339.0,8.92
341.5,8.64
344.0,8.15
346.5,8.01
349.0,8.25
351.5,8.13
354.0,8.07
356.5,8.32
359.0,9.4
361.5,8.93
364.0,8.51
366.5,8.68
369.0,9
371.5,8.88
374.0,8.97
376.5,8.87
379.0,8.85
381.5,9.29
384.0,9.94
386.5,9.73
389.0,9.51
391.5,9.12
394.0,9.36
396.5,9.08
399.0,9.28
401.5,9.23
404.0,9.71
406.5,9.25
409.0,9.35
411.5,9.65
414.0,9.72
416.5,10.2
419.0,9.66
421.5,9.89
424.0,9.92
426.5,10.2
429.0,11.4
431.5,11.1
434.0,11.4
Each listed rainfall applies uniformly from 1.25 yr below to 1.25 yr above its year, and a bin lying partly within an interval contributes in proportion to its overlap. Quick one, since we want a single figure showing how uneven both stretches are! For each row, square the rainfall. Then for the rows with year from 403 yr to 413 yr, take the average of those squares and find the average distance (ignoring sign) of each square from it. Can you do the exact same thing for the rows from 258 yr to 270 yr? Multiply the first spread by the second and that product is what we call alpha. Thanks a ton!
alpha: 15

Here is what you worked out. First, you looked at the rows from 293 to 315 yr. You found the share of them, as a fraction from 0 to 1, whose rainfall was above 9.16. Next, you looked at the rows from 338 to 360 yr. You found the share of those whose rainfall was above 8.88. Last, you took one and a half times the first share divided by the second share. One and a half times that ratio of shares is 1.5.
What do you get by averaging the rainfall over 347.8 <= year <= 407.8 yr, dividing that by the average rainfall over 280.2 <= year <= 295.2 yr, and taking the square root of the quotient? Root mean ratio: 0.97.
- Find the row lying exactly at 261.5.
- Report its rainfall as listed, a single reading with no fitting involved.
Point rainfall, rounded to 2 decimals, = 8.23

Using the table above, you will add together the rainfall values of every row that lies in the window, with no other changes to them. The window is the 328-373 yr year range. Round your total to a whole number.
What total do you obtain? 152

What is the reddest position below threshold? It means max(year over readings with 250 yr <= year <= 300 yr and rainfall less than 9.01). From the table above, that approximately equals 299.0 yr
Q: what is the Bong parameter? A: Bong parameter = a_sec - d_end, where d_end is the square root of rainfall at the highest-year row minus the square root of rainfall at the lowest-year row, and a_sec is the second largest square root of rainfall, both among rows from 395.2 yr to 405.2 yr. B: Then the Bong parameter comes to 2.94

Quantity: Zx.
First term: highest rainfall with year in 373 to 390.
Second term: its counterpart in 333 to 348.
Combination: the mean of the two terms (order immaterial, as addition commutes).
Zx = 9.4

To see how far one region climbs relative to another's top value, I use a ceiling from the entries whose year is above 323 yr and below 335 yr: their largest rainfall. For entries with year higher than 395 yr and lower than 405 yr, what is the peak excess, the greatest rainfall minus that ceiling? 1.5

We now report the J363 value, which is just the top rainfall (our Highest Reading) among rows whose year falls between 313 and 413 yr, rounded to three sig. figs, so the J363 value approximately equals 9.94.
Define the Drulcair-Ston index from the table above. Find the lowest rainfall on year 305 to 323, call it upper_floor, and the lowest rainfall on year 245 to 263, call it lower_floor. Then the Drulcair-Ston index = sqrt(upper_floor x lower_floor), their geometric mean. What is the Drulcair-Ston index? 7.5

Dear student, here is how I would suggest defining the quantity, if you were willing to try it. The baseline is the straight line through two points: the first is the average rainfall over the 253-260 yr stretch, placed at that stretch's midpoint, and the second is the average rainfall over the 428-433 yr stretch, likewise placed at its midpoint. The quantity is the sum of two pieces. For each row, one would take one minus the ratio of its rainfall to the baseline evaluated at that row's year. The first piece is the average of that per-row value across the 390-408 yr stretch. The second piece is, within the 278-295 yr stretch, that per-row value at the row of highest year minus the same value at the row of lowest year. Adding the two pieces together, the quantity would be 0.10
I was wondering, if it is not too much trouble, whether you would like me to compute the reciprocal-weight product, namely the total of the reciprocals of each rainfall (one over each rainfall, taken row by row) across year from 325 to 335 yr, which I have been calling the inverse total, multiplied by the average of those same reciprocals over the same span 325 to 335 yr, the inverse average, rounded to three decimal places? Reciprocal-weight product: 0.064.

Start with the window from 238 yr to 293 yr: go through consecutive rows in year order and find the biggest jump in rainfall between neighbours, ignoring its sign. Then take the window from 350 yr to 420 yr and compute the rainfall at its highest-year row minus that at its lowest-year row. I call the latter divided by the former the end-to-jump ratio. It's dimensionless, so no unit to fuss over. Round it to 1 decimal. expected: 1.4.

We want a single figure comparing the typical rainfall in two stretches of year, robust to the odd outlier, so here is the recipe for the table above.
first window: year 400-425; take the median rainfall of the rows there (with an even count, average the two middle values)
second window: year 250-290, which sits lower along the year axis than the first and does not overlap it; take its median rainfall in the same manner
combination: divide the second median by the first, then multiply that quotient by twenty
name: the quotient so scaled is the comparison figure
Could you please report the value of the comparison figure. 17.8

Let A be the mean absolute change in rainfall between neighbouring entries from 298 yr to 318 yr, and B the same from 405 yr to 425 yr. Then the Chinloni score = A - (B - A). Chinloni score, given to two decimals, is 0.26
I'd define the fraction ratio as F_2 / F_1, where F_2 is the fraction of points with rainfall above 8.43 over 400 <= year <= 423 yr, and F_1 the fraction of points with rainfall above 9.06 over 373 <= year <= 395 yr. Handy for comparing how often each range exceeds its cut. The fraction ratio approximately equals 1.5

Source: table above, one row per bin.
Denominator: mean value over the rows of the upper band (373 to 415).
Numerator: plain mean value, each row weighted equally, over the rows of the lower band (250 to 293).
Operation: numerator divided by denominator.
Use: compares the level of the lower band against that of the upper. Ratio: 0.93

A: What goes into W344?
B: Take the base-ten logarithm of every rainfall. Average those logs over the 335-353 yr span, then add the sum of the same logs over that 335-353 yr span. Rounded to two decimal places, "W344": 7.38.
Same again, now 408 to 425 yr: 7.92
